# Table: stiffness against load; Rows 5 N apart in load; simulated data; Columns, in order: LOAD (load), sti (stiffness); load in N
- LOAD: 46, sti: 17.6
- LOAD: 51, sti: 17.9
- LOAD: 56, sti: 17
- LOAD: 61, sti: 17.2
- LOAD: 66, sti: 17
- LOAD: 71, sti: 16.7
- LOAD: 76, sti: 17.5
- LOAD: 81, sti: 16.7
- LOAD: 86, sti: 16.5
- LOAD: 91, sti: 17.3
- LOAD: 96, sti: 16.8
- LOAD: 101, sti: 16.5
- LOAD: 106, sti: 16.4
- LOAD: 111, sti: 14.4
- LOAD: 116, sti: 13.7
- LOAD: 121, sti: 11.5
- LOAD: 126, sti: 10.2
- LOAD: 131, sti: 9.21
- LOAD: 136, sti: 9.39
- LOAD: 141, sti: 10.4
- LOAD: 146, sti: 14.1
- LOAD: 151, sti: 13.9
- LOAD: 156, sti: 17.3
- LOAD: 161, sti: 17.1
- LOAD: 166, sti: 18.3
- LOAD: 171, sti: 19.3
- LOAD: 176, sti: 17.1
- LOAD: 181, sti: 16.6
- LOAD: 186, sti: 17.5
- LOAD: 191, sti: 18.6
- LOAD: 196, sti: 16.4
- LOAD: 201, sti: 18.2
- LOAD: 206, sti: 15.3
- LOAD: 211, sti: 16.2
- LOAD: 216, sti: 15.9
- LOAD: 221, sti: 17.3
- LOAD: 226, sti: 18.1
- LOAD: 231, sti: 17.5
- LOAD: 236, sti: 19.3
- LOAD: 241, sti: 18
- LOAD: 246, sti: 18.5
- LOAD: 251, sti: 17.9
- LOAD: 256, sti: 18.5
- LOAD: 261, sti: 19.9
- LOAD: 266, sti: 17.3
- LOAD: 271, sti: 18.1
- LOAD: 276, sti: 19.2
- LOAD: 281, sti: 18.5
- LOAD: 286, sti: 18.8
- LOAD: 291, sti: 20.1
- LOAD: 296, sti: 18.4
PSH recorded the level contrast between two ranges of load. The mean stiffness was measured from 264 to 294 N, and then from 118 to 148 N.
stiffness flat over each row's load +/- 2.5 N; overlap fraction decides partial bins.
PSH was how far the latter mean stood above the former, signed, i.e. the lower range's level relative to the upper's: -7.9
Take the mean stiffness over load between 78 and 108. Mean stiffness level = 16.7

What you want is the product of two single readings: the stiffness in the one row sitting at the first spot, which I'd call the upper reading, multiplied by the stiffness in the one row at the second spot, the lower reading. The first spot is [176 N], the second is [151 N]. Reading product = 238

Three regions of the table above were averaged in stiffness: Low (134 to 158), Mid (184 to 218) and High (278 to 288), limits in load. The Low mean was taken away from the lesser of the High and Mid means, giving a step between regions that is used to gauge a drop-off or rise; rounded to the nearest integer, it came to 4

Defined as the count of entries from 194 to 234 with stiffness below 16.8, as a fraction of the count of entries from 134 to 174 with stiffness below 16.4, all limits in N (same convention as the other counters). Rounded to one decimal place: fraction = 1.0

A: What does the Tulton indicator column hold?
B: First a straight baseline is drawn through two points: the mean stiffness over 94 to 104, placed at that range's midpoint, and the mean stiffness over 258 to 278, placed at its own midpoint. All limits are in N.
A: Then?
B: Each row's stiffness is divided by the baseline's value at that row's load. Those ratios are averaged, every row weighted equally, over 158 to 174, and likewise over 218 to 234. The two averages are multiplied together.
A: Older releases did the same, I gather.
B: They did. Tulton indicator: 1.02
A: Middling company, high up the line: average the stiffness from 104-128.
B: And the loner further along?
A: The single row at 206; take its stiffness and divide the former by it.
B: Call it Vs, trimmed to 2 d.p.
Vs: 0.87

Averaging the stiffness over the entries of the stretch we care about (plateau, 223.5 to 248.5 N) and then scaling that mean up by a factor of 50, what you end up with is 914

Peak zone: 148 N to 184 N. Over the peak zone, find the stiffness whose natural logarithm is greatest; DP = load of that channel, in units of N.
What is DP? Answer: 171 N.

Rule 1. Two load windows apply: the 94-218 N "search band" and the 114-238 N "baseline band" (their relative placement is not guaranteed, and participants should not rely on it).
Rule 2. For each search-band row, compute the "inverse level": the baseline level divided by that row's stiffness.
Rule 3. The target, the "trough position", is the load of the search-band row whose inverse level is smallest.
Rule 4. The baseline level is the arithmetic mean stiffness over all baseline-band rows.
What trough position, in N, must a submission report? 171 N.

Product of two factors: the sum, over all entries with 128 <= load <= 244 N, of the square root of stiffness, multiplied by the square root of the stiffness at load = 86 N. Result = 374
